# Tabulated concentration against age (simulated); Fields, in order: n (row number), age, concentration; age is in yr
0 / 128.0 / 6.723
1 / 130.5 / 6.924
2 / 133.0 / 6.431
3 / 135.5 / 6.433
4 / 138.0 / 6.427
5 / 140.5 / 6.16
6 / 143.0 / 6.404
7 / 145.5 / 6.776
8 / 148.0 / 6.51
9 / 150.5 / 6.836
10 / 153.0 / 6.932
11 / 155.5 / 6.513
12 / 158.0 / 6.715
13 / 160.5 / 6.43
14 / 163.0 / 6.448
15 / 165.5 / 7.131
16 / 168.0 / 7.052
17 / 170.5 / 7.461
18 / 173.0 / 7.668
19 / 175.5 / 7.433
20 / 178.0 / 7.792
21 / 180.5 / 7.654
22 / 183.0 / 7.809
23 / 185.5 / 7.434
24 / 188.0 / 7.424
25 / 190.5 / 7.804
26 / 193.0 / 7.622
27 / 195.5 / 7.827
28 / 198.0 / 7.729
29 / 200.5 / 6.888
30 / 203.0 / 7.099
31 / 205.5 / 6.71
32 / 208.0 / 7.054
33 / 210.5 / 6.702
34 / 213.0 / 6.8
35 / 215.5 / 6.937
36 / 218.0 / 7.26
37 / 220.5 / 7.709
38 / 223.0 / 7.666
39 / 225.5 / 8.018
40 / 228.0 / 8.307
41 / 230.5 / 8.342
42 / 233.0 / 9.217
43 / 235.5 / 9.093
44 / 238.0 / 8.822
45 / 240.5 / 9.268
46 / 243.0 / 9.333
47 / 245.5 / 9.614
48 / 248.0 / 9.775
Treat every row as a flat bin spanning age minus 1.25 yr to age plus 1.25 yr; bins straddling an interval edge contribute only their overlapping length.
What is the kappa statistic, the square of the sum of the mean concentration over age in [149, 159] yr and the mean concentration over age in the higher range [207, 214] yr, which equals 185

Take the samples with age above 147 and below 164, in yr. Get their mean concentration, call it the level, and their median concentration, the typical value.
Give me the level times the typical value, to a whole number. 43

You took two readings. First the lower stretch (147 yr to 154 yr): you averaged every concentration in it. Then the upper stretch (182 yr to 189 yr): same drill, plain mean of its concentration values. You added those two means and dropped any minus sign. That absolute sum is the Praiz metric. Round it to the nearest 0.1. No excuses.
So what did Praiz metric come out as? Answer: 14.3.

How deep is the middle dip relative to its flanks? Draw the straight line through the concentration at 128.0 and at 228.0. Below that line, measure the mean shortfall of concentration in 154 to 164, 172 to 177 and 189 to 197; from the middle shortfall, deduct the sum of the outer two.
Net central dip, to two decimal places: -0.79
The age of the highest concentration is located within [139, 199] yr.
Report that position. 195.5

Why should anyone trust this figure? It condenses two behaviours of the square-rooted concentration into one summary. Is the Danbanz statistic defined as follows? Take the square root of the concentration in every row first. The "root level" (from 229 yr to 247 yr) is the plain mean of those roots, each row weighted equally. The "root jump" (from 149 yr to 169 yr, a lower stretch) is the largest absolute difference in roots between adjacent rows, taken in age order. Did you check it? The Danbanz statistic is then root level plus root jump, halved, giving 1.57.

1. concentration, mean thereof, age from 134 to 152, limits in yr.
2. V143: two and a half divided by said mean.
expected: 0.38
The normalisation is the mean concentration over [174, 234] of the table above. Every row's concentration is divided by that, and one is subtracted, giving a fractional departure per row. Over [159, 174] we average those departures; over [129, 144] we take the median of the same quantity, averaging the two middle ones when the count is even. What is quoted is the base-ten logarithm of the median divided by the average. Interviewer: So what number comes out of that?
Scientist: 0.3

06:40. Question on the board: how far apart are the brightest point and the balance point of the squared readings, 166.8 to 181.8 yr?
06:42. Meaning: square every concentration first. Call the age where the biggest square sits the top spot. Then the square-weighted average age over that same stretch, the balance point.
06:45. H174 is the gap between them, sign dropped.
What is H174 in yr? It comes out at 3.5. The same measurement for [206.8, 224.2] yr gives 4.6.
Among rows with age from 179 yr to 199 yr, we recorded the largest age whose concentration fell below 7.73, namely 198.0 yr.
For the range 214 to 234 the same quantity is 223.0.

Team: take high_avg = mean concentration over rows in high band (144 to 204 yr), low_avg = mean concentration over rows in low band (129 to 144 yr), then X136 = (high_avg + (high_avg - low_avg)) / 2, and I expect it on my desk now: 4.0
